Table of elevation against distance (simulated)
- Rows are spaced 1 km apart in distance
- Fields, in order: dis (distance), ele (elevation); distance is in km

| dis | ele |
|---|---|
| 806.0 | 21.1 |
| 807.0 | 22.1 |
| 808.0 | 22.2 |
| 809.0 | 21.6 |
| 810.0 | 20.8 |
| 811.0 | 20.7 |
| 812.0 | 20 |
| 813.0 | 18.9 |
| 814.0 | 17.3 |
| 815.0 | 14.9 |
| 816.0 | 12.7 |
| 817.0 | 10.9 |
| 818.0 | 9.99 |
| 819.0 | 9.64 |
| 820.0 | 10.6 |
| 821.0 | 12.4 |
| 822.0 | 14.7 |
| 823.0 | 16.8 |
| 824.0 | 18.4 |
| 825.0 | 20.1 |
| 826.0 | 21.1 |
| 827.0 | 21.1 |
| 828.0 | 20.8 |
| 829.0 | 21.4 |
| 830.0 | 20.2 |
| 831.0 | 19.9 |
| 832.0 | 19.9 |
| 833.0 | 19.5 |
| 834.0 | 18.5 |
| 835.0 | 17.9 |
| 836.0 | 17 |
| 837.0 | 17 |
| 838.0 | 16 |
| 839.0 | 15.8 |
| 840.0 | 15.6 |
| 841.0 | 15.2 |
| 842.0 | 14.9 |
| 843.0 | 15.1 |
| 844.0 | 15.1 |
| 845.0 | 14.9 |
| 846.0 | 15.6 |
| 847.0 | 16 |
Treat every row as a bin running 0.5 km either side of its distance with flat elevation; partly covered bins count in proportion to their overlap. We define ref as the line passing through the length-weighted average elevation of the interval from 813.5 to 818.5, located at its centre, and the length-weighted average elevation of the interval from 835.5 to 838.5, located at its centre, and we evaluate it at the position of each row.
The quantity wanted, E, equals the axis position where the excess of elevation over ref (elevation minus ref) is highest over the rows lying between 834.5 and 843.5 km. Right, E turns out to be 835.0 km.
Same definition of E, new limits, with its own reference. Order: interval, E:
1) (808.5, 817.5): 809.0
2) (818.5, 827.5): 826.0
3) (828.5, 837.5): 829.0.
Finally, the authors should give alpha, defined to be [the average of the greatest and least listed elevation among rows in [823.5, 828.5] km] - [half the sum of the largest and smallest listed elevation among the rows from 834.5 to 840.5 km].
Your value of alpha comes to 3.0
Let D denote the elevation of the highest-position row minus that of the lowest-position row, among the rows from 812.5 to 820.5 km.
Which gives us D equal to -8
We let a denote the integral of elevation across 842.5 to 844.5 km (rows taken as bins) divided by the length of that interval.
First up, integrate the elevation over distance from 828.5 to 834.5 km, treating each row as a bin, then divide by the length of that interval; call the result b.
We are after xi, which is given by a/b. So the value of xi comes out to 0.76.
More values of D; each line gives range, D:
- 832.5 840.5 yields -4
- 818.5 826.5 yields 11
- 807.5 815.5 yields -7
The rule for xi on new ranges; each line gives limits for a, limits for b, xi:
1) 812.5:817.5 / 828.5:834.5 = 0.75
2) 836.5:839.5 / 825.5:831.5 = 0.78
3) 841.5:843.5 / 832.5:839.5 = 0.86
